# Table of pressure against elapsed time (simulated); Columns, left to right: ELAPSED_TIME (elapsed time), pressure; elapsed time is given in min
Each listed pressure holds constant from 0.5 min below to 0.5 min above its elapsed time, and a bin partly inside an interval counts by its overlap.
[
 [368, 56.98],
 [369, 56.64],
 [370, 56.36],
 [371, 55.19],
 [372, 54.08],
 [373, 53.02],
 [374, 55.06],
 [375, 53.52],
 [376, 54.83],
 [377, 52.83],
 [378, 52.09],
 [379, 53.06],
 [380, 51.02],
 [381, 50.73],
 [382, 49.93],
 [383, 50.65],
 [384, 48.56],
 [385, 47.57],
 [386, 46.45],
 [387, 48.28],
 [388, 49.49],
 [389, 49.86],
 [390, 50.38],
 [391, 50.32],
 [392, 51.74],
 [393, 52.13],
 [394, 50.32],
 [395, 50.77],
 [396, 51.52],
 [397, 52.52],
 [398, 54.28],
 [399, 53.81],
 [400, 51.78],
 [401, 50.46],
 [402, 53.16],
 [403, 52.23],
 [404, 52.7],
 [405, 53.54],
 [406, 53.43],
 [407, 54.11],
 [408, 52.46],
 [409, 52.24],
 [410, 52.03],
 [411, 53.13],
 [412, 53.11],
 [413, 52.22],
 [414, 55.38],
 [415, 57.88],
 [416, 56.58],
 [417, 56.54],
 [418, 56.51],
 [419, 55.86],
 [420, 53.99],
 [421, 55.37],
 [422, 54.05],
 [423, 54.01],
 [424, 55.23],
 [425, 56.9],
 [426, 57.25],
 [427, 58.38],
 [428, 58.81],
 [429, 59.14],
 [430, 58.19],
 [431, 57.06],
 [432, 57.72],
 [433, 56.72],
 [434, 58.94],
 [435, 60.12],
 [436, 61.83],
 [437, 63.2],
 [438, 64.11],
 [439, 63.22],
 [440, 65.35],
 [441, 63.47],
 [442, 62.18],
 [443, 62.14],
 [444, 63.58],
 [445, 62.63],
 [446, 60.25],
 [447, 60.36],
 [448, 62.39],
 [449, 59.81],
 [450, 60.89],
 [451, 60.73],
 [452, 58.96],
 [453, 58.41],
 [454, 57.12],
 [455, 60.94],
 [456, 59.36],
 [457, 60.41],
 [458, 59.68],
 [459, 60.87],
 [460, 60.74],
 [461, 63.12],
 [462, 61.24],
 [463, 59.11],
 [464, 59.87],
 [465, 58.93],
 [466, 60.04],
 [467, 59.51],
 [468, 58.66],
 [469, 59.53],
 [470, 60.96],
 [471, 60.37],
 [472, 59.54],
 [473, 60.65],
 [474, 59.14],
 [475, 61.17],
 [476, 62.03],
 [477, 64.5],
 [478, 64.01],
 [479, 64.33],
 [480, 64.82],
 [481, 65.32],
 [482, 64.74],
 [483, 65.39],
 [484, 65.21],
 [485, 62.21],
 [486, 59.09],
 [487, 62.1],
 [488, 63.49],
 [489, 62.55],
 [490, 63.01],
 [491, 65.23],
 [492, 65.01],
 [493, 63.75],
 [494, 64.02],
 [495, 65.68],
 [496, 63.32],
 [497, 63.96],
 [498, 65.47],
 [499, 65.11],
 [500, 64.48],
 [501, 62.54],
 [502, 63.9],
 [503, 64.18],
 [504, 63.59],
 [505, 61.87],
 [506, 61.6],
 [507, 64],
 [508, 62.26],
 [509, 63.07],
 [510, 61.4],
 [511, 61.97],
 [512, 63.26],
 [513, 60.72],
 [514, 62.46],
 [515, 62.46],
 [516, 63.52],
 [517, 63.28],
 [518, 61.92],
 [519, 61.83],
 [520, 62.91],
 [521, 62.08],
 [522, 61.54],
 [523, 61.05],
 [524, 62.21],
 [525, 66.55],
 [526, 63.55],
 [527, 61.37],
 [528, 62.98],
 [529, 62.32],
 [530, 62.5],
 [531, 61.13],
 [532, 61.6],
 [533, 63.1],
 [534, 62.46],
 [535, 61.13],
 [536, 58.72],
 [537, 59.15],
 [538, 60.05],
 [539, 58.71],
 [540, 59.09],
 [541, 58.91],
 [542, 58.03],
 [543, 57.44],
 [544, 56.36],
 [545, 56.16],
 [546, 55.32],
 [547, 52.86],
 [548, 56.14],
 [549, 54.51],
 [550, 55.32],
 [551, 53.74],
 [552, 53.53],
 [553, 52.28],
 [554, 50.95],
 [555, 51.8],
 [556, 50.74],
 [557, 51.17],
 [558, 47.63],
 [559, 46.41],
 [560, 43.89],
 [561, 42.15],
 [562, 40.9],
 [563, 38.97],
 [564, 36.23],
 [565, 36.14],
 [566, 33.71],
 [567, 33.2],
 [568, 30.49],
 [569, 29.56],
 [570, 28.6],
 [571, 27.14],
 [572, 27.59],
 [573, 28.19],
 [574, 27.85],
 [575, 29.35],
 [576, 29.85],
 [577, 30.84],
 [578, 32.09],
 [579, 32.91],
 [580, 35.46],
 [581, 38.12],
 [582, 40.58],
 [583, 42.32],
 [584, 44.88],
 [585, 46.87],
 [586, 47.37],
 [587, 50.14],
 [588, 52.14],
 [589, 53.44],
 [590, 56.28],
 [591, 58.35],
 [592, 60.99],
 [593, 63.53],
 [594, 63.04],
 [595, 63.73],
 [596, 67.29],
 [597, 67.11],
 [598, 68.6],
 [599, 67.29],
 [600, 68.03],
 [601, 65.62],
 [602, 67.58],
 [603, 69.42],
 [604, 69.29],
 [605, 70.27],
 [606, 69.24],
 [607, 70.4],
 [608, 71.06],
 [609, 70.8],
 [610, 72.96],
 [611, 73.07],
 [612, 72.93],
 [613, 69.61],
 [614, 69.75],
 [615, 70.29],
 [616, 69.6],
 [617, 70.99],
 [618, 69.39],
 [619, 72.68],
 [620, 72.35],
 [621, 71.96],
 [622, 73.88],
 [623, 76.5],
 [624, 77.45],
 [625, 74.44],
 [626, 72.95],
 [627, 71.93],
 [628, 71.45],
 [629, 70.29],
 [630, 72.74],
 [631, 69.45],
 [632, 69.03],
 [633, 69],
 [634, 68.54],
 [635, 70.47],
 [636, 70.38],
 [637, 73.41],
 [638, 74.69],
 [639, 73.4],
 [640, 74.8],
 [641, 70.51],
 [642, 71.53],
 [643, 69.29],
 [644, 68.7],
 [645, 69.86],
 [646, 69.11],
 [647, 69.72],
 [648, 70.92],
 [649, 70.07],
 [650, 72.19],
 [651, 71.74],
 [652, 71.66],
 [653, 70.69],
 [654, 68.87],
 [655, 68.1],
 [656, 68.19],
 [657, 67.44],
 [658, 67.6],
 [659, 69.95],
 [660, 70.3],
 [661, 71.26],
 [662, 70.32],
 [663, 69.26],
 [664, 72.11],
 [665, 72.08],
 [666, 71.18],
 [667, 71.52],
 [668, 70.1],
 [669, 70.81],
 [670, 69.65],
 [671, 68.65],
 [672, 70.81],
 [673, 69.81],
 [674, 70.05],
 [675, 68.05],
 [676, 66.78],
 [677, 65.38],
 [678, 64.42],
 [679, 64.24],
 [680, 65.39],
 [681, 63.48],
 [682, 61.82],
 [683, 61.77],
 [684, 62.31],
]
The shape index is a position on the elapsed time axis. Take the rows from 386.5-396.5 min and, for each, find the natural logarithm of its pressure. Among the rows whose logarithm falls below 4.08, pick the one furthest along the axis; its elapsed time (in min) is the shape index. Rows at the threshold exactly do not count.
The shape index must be 396 min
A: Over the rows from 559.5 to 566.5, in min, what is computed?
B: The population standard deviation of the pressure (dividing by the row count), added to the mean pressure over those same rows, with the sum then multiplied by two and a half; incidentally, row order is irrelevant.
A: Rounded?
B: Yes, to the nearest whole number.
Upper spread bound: 106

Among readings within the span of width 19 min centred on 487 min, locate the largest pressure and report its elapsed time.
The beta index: 495 min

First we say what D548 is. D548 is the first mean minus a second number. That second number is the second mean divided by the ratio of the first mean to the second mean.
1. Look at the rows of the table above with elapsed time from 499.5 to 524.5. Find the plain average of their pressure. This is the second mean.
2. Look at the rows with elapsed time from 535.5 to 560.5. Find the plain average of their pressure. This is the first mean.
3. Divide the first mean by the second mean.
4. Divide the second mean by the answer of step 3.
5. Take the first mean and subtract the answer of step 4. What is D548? -18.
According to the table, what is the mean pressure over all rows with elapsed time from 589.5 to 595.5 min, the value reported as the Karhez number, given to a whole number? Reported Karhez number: 61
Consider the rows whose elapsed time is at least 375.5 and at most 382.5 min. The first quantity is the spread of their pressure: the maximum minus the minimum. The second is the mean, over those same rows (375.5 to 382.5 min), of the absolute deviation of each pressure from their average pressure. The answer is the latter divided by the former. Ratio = 0.26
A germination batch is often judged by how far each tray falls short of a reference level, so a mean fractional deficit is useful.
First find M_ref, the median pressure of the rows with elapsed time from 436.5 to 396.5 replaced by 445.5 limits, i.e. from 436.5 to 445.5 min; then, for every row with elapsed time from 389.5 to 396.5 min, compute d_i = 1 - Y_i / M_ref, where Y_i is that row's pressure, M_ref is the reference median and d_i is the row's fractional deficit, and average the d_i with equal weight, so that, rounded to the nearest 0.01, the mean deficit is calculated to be 0.19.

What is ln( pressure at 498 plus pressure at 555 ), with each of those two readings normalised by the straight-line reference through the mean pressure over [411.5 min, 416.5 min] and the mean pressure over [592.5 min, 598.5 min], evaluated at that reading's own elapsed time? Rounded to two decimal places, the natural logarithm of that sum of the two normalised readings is 0.65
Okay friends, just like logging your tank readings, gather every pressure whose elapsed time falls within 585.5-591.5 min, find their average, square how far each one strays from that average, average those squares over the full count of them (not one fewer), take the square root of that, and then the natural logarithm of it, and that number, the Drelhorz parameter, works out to 1.3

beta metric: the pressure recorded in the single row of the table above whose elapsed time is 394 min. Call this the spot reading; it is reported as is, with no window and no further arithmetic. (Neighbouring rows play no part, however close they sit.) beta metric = 50.32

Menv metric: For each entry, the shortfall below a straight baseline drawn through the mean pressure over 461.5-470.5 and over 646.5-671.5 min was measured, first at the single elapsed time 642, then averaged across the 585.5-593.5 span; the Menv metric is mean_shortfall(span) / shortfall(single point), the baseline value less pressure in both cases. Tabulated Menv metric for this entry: -4.9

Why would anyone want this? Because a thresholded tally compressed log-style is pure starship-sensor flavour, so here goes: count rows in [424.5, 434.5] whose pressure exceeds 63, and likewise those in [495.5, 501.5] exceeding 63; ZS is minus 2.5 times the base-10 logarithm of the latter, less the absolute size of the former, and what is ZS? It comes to -1.7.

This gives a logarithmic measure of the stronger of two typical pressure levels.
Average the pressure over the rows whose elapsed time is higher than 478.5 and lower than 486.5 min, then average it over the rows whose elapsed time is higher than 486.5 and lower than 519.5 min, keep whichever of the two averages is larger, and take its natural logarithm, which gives 4.16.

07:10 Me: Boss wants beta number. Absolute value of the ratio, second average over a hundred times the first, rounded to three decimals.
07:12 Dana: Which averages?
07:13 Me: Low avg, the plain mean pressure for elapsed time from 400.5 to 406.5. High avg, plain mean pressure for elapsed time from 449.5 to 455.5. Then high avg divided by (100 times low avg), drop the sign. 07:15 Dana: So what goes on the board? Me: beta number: 0.011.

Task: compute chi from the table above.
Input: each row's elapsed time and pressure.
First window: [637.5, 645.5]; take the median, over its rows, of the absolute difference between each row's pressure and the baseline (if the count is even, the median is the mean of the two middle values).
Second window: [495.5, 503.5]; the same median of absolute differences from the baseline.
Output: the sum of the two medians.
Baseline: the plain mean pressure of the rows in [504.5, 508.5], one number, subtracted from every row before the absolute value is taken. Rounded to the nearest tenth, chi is 10.2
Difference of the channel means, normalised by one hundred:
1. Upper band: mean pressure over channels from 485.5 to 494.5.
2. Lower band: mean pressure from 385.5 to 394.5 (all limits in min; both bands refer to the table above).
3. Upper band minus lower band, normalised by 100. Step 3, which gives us 0.13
